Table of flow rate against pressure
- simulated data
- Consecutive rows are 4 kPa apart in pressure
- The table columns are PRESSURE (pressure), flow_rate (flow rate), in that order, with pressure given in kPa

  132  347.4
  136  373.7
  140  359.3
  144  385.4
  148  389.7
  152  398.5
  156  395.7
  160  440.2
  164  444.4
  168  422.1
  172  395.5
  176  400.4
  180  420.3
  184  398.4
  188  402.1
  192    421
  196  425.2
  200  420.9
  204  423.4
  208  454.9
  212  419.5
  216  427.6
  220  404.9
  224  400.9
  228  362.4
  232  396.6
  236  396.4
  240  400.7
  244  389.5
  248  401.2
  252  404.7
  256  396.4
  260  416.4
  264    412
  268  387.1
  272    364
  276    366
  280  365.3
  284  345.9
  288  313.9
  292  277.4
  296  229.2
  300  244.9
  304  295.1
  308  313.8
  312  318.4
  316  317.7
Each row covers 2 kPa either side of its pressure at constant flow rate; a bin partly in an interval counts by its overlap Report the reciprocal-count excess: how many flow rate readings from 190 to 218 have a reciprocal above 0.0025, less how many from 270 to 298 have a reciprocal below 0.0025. 0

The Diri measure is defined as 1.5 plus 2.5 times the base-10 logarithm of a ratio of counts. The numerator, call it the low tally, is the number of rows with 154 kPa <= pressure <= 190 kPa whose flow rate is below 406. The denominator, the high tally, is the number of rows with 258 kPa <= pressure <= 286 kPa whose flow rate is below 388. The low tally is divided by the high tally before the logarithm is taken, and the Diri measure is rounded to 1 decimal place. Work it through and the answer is 1.5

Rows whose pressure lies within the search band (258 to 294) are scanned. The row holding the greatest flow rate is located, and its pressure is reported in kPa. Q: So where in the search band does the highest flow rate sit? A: 260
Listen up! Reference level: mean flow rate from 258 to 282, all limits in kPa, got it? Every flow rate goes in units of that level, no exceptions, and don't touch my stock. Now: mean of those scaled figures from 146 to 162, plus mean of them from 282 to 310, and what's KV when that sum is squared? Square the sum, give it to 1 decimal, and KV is 3.3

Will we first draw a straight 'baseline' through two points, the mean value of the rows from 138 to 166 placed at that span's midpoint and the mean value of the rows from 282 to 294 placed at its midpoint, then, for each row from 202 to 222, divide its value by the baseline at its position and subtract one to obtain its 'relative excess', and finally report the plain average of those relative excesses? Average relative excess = 0.18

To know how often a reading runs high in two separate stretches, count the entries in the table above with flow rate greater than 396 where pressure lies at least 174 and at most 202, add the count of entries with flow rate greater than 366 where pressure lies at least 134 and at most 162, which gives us 13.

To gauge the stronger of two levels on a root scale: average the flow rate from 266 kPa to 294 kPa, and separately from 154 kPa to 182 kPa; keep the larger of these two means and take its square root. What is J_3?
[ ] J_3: 20.4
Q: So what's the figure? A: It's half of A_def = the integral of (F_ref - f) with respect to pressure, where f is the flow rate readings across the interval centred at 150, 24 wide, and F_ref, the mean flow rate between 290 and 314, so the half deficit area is -1380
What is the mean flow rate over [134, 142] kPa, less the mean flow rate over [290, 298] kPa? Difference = 113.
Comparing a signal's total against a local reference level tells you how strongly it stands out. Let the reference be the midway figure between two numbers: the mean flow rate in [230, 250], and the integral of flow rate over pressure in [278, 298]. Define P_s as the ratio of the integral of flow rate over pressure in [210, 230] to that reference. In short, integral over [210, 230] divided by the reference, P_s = 2.5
